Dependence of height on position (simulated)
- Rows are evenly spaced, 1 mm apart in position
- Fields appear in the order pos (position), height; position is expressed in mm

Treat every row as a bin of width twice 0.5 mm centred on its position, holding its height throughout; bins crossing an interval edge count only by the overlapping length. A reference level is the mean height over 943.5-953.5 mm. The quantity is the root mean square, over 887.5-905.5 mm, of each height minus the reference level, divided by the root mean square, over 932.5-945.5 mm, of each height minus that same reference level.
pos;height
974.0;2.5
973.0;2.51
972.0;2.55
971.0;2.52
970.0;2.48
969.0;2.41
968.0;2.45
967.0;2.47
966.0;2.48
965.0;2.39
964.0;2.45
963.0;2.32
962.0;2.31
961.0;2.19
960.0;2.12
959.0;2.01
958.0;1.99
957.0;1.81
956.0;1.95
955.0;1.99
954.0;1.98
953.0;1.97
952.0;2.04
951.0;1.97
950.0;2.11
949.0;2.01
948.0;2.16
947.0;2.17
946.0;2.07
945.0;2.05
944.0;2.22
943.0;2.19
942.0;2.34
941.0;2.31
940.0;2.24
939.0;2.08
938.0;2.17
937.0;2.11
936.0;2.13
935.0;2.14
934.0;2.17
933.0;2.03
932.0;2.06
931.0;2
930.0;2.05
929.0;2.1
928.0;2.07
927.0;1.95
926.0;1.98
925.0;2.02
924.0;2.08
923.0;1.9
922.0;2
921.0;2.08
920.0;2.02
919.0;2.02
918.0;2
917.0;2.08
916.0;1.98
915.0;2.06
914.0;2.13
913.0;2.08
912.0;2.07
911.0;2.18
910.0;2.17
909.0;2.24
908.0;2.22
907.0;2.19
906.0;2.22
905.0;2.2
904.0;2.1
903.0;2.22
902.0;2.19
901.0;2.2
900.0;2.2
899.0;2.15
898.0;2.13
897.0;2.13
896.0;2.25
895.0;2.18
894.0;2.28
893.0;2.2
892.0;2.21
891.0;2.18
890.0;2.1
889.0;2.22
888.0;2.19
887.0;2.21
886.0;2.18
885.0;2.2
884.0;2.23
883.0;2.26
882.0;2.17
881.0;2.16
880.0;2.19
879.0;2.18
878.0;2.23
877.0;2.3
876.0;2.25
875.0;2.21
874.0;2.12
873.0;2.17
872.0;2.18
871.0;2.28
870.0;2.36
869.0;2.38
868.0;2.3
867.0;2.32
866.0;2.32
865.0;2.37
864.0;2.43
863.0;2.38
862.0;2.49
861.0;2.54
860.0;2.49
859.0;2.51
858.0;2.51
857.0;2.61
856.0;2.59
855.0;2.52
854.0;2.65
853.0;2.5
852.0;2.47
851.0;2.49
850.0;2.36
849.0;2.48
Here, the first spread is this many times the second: 0.92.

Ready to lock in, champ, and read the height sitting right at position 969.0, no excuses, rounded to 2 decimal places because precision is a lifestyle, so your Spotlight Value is 2.41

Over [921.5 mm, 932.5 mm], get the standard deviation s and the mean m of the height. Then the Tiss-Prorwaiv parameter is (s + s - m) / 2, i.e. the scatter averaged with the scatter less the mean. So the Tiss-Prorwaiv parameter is -0.95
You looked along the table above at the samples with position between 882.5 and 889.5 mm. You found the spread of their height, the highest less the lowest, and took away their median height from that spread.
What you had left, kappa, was -2.13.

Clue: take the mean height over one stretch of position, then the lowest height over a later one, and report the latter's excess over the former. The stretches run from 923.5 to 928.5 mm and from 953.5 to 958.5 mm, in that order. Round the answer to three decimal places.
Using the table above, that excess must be -0.210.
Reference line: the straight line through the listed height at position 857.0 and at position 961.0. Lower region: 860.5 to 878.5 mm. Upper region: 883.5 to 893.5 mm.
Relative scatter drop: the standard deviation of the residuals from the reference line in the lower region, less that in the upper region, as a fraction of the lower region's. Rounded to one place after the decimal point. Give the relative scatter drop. 0.6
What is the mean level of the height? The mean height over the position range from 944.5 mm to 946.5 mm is 2.06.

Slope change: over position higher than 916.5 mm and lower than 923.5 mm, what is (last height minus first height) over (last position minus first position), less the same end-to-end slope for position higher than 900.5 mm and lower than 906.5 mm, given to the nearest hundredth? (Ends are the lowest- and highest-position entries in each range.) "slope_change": -0.03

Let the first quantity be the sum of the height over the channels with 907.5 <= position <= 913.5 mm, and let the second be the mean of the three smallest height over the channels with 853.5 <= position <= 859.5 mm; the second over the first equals 0.19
